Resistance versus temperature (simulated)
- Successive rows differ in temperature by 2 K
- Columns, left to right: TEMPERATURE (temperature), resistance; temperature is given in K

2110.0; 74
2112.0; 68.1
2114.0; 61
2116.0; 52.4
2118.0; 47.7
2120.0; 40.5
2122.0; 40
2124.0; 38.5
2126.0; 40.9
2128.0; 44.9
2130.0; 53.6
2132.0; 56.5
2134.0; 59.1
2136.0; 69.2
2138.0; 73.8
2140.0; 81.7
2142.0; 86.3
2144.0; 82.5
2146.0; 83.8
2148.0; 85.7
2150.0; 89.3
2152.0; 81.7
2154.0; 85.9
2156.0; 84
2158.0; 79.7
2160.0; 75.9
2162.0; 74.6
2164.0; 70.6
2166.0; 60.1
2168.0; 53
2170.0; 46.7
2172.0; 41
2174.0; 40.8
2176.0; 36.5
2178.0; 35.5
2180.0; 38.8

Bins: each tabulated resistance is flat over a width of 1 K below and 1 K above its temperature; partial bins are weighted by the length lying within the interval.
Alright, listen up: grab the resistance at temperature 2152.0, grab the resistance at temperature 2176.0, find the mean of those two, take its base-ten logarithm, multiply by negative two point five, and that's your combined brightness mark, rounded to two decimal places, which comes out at -4.43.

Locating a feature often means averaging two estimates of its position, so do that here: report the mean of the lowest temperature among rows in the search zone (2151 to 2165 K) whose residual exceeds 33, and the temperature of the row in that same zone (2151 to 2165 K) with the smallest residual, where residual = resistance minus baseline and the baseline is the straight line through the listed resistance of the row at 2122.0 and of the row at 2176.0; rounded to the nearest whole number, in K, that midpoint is 2158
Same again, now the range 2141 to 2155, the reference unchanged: 2147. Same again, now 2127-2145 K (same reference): 2133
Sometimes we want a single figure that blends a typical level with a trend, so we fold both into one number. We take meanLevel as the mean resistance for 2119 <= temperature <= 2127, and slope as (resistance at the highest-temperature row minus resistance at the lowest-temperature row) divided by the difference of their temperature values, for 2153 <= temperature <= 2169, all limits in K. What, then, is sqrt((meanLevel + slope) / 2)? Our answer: 4.34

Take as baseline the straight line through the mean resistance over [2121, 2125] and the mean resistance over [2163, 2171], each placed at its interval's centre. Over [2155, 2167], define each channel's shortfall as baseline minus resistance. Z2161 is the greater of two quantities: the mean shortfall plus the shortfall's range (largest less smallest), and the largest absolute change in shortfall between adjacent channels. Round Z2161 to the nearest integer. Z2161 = 11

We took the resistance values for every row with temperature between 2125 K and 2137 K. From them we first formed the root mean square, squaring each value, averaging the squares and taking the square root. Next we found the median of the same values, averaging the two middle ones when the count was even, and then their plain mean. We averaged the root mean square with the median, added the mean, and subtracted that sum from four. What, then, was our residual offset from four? -105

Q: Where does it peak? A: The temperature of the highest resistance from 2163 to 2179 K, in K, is 2164.0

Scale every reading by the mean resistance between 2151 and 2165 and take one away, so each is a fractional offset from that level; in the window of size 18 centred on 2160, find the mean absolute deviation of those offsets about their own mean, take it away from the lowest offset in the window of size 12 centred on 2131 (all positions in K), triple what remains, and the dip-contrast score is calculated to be -1.8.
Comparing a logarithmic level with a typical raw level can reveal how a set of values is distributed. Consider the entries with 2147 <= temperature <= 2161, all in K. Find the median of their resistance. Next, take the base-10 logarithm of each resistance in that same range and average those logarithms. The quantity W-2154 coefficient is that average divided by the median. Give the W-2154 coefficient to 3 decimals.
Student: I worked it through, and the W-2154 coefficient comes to 0.023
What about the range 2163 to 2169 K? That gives 0.030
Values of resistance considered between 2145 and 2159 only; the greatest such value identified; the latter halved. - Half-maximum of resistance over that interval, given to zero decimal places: 45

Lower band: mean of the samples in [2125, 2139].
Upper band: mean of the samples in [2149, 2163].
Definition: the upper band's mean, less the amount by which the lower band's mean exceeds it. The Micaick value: 106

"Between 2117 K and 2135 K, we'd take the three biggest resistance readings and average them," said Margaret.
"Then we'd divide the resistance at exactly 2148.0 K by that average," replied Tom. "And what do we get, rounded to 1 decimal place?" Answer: 1.5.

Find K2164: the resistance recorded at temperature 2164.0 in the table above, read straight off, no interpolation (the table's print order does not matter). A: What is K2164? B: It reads 70.6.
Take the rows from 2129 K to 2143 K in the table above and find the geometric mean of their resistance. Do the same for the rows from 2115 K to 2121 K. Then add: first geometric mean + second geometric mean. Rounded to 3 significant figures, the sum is 114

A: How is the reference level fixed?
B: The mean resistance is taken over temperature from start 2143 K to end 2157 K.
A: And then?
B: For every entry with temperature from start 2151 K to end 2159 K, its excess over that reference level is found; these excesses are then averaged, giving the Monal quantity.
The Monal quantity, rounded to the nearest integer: -2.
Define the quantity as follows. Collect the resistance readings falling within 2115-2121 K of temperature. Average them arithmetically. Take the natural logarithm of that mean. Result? 3.85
